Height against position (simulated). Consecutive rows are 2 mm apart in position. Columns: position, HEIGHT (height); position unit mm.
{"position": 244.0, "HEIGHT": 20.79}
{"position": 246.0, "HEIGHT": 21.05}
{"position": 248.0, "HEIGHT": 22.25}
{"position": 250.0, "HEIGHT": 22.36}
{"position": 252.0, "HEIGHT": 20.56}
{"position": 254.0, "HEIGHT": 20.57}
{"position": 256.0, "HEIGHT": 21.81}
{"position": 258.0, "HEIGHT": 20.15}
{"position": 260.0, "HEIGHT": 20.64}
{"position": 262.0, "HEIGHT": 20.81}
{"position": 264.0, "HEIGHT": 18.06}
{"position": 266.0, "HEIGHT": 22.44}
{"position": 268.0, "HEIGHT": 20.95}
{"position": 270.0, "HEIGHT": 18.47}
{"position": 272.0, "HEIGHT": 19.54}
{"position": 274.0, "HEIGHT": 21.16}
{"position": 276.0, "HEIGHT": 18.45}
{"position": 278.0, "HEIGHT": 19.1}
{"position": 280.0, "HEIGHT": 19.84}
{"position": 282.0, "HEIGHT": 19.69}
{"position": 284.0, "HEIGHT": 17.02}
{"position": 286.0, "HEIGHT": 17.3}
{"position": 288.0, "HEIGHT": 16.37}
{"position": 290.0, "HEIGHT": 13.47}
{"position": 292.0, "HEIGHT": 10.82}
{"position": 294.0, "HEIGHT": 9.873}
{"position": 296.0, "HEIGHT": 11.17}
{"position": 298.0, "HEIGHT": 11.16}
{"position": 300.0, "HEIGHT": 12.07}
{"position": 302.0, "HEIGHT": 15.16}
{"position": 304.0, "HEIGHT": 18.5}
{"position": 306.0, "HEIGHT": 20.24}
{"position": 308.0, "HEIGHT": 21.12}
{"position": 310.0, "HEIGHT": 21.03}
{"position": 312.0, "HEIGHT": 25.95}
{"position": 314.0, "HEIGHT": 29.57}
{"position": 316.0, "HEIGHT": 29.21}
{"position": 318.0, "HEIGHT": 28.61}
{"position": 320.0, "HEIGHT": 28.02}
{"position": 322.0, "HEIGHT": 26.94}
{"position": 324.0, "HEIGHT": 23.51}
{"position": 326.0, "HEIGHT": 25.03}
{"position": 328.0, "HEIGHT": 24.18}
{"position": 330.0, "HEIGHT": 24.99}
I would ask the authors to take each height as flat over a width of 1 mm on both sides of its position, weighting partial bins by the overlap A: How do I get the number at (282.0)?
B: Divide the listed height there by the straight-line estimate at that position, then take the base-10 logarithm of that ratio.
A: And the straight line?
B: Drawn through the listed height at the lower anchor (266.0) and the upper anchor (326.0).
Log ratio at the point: -0.070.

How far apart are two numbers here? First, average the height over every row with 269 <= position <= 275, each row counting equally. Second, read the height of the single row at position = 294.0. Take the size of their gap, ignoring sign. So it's 10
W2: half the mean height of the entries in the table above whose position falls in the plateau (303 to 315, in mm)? 11.4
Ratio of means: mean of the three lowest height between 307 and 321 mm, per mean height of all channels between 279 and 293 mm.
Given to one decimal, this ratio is 1.4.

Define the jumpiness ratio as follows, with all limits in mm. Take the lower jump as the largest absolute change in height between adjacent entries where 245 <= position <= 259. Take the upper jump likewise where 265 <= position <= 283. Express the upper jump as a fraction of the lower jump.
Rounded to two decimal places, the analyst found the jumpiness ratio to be 1.51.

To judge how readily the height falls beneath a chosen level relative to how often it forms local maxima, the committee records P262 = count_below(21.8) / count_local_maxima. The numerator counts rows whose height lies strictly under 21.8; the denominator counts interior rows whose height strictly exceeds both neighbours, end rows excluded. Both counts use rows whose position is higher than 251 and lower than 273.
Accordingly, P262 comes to 3.0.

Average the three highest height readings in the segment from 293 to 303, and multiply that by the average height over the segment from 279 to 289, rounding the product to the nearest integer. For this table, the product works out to 231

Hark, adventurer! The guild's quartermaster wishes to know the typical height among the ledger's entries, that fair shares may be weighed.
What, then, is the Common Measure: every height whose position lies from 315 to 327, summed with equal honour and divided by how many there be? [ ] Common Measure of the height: 26.9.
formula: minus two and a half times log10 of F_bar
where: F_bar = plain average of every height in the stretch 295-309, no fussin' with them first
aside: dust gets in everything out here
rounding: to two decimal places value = -2.98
